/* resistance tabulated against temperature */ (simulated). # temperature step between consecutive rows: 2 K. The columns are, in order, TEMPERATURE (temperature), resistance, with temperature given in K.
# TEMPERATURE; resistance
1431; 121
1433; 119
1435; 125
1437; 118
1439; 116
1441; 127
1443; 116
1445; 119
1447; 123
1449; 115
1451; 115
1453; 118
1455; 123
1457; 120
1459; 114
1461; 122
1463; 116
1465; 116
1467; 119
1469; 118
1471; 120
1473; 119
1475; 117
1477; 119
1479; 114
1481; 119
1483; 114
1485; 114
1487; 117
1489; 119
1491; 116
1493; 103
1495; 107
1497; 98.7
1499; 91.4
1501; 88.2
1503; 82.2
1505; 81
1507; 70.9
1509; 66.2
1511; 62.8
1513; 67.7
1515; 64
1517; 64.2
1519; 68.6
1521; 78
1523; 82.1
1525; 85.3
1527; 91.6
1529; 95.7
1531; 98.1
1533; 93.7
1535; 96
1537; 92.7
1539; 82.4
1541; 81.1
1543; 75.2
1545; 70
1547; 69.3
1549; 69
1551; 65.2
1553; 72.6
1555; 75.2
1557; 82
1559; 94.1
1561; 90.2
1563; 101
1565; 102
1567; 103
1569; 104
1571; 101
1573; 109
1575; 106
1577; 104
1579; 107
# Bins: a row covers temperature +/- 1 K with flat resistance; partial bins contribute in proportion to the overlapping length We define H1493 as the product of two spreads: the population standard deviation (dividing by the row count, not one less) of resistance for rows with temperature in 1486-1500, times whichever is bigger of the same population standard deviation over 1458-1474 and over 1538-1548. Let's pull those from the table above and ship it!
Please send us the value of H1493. 52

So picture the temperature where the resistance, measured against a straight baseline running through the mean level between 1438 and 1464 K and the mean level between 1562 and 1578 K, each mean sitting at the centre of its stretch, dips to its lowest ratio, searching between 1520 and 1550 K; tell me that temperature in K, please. 1549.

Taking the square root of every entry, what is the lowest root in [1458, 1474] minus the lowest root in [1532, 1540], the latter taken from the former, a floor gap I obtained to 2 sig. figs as 1.6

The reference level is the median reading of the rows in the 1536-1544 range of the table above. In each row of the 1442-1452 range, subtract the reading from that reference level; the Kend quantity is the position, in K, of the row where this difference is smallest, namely 1447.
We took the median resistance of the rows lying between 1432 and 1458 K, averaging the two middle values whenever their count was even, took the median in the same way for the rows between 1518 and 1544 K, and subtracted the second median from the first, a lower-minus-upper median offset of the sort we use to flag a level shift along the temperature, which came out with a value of 34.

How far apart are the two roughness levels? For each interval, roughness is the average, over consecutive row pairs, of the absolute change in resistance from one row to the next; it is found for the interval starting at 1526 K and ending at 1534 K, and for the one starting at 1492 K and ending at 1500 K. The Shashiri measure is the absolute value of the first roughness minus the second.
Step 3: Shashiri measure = 2.9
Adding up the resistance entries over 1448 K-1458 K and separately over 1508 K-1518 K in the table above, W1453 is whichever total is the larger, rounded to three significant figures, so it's 591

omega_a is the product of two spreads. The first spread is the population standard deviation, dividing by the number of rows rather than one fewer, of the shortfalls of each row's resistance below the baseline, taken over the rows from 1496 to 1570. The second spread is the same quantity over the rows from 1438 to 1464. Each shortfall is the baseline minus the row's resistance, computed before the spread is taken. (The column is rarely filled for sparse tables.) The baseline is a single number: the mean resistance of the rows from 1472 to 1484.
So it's 49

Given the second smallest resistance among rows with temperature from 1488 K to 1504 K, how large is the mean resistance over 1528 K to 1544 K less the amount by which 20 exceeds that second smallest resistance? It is 158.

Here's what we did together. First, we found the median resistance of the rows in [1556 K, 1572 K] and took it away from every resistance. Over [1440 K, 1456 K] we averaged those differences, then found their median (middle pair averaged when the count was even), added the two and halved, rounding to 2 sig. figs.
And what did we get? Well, 18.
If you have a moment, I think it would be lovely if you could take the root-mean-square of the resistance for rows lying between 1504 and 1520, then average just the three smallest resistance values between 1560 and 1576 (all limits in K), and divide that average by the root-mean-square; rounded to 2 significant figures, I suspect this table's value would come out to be 1.4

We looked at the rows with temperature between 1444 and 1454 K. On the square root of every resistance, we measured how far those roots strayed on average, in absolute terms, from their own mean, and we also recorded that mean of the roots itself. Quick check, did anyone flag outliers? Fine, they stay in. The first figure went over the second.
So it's 0.010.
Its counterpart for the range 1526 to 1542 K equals 0.027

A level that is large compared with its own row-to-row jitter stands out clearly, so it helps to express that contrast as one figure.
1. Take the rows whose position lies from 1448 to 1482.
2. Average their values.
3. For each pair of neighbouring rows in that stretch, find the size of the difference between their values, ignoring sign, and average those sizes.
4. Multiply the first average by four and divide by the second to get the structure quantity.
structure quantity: 145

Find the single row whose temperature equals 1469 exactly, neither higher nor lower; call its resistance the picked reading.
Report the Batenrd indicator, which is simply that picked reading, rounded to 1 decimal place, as 118.0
